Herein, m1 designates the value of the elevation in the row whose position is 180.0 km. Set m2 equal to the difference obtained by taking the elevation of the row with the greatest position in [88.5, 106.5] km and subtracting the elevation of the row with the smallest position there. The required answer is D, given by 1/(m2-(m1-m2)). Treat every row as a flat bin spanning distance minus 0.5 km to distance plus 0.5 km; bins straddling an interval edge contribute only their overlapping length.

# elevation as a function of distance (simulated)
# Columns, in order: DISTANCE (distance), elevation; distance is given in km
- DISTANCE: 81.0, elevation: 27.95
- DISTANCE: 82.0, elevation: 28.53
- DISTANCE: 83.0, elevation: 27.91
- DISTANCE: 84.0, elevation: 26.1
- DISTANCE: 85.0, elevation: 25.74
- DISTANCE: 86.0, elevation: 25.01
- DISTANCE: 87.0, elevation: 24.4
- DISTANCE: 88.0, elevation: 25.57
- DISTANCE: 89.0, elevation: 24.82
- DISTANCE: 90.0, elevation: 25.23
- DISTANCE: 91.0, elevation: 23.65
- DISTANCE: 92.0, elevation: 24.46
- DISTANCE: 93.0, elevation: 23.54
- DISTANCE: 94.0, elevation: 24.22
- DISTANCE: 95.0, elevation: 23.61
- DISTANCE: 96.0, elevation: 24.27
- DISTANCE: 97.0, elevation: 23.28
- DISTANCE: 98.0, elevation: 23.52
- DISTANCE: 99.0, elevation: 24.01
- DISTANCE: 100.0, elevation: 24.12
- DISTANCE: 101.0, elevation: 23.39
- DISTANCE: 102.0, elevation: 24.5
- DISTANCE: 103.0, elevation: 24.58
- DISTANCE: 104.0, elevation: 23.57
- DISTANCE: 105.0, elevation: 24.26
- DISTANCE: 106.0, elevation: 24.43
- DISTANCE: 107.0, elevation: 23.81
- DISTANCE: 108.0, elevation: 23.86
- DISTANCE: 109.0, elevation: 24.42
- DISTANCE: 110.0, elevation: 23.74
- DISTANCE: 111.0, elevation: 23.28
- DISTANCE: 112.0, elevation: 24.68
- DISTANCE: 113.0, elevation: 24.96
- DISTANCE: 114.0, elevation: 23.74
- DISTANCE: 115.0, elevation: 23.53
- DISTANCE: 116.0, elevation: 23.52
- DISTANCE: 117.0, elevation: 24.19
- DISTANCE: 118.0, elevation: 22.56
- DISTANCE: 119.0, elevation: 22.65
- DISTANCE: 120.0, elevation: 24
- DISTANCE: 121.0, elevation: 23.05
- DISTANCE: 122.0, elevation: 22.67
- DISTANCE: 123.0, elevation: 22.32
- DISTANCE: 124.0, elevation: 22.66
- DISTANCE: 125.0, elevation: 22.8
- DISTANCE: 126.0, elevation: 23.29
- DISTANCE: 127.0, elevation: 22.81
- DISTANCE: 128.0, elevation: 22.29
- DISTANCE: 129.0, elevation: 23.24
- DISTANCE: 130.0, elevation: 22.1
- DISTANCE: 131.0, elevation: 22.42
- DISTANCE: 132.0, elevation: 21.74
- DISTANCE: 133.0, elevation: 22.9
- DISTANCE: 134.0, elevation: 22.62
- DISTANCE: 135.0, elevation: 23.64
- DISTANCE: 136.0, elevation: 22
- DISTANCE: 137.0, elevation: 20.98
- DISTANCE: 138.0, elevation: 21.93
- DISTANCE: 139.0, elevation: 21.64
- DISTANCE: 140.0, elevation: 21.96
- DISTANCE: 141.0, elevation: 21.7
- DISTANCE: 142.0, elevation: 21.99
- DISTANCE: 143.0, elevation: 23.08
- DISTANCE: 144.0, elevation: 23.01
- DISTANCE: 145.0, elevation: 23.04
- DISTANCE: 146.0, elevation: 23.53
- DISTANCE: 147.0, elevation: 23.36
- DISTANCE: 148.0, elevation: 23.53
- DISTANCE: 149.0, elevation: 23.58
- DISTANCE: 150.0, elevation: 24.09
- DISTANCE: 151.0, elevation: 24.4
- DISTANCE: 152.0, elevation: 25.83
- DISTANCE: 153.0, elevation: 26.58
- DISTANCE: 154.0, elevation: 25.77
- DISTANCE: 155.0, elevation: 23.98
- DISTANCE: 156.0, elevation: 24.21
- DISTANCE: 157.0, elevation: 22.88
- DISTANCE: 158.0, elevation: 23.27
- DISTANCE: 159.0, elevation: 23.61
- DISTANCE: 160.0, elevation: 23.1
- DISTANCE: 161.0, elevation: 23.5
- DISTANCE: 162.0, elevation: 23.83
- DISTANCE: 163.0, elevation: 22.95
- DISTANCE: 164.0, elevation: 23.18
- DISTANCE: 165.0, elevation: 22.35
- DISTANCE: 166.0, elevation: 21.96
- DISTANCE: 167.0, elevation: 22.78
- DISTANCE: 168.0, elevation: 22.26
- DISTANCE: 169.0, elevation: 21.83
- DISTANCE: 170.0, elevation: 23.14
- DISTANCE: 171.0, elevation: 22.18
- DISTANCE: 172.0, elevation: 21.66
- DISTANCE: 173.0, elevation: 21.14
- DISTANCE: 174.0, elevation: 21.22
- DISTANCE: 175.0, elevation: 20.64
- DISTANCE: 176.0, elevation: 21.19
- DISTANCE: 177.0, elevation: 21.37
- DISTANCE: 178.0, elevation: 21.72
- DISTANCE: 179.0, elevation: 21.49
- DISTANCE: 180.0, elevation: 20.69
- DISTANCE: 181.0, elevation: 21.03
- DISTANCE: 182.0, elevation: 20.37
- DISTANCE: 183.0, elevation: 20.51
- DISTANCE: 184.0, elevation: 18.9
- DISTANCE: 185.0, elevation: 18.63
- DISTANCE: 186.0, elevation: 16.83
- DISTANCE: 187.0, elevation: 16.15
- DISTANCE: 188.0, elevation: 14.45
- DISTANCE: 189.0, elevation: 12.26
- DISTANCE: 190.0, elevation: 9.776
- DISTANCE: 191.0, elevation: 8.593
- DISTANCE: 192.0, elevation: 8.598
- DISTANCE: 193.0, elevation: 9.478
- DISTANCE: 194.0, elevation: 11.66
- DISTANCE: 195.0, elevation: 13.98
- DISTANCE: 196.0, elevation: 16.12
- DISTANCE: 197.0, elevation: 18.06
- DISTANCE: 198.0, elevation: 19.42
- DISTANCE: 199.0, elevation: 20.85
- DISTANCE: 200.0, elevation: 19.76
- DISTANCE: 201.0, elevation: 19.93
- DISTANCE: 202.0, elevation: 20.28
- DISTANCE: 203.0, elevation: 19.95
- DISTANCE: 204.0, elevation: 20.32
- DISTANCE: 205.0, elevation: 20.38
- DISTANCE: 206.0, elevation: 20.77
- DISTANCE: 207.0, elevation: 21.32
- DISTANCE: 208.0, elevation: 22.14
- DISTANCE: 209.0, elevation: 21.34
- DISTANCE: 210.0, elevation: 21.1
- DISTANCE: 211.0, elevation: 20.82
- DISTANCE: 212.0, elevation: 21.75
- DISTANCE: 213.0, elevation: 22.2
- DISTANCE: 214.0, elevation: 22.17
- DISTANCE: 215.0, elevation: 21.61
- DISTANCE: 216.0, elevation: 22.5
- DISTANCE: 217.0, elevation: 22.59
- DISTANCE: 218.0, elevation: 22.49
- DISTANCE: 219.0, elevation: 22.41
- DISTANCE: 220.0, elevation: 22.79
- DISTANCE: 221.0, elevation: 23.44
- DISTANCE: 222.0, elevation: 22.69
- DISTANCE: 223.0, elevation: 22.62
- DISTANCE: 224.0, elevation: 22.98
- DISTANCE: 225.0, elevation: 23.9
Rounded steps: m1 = 20.69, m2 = 0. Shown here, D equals -0.047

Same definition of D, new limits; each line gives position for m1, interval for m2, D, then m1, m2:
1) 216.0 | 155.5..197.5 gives -0.029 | 22.5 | -6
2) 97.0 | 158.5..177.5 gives -0.036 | 23.28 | -2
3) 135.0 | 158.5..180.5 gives -0.034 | 23.64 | -3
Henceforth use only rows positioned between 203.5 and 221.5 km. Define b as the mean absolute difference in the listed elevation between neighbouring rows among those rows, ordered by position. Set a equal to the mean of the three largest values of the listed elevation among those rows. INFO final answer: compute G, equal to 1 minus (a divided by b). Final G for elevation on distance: -52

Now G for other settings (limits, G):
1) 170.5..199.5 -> -20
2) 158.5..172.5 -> -37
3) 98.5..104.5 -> -39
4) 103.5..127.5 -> -42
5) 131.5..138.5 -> -22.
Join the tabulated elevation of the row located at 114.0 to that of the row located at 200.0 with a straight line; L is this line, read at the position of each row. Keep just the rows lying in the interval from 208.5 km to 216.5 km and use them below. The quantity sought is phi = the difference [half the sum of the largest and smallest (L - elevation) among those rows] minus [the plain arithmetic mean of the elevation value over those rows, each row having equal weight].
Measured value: -24.2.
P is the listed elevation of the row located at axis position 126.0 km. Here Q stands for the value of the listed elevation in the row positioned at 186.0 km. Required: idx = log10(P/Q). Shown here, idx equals 0.14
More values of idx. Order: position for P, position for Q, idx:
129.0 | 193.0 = 0.39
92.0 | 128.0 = 0.04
